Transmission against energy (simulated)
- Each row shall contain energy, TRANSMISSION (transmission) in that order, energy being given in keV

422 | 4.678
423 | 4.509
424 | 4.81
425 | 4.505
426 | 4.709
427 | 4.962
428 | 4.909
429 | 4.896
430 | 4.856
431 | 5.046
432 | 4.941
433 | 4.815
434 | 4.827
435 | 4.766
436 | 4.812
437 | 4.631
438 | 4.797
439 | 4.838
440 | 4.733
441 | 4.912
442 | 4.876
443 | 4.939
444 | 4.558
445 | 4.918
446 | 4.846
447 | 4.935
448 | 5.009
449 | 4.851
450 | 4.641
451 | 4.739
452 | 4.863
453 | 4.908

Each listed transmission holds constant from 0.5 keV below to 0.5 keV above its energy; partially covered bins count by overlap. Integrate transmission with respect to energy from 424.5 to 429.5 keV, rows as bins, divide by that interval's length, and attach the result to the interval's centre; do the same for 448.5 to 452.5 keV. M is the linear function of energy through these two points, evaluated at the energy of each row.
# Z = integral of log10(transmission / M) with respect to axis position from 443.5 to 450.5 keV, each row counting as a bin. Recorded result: 0.027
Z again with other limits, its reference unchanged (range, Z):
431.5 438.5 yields 0.006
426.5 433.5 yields 0.078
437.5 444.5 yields 0.015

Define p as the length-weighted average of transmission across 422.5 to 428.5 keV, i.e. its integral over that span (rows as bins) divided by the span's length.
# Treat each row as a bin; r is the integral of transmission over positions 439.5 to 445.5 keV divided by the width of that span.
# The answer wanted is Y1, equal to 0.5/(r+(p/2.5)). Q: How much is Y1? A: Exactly 0.0744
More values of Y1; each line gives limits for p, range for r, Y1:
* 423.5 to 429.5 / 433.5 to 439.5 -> 0.0747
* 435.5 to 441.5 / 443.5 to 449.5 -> 0.0739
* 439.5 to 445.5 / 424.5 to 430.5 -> 0.0742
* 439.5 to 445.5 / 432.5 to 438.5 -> 0.0746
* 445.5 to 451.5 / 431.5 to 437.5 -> 0.0743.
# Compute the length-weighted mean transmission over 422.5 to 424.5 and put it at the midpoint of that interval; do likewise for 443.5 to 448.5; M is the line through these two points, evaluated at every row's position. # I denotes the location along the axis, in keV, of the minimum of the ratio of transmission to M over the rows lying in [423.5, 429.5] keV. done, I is 425 keV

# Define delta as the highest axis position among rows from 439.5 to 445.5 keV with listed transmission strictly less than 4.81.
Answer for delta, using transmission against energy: 444 keV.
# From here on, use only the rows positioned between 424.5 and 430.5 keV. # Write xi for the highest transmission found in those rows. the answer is 4.962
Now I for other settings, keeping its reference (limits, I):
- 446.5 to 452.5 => 450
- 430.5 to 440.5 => 437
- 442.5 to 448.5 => 444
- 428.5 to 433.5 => 433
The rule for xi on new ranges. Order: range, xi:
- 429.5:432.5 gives 5.046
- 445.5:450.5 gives 5.009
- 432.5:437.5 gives 4.827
